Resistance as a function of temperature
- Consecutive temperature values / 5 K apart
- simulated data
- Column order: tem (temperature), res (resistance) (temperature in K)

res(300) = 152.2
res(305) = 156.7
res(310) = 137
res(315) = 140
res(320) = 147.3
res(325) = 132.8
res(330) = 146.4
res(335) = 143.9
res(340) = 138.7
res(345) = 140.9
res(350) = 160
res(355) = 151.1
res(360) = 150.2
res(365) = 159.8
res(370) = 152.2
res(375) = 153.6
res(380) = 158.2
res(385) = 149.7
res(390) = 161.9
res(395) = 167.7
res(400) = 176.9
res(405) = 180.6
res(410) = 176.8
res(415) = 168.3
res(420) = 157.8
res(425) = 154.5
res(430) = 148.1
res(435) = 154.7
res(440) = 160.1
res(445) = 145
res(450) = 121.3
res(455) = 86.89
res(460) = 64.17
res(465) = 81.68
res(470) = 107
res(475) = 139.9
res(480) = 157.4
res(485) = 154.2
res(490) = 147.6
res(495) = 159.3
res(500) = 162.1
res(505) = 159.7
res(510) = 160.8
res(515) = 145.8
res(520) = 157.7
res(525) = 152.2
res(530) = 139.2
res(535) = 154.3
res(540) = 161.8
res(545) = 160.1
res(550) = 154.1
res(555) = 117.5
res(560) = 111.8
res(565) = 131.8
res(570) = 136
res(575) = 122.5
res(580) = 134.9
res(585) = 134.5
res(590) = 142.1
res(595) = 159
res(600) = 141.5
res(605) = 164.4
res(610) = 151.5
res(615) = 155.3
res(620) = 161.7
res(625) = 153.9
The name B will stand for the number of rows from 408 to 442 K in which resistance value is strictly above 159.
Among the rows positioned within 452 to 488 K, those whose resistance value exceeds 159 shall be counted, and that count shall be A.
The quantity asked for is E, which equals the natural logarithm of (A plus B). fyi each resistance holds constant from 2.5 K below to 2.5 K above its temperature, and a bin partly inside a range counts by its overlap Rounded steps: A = 0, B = 3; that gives 1.1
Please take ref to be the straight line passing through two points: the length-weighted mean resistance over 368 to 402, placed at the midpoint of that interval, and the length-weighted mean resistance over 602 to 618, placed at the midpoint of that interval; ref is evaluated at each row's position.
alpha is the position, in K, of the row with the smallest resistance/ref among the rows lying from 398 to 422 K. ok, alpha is 420 K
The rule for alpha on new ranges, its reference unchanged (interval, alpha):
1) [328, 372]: 340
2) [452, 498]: 460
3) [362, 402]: 385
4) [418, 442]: 430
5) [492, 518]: 515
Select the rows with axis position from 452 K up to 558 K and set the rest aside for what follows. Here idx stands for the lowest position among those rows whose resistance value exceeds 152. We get 480 K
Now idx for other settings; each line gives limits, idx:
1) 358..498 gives 365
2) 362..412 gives 365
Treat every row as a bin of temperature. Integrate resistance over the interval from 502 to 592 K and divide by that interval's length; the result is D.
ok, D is 143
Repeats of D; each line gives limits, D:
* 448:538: 136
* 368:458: 154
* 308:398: 150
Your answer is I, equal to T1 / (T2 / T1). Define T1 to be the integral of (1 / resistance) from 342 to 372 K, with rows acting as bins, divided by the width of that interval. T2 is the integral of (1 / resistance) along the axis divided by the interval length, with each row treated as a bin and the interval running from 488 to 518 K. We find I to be 0.0068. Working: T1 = 0.0066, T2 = 0.0064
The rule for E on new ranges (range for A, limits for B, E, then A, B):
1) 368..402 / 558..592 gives 1.1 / 3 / 0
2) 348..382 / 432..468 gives 1.1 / 2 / 1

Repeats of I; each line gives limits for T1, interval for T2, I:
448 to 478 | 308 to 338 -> 0.0160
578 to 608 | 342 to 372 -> 0.0072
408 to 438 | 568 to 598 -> 0.0054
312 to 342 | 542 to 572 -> 0.0067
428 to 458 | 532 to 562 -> 0.0086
